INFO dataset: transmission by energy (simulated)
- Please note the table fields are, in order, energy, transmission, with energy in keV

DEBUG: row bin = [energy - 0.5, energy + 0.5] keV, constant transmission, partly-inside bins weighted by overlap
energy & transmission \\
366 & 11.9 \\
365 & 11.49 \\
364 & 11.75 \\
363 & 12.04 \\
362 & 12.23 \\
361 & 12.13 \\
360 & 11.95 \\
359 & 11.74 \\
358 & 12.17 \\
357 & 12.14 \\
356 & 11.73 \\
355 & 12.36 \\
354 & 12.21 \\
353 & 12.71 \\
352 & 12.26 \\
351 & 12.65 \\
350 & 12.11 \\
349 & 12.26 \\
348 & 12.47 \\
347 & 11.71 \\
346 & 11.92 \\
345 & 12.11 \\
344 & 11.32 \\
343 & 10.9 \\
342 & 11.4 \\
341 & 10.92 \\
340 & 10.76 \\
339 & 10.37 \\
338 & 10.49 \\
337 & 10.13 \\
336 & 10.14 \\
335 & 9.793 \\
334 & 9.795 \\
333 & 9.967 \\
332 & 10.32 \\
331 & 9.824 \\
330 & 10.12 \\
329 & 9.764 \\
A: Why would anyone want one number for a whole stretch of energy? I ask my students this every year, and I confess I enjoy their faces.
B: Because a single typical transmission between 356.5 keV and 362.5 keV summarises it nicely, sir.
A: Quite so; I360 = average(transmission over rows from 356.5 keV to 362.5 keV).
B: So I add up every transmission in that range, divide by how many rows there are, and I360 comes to 12.1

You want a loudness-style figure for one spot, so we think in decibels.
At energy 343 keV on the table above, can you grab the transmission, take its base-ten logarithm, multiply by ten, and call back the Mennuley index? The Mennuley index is 10.4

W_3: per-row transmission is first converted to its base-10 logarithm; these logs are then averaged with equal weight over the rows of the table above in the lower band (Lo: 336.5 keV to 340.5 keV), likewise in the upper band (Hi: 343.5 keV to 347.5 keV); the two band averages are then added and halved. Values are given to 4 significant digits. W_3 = 1.044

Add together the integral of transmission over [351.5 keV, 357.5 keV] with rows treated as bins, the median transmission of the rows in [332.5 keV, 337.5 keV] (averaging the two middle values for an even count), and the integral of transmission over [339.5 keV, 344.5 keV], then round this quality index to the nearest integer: 139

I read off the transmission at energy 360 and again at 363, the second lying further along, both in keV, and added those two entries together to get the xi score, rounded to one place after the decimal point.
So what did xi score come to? 24.0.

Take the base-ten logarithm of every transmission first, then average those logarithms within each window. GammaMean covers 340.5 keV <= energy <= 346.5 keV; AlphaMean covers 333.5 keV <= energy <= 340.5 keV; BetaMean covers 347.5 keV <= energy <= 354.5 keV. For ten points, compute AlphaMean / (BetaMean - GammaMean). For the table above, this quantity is 29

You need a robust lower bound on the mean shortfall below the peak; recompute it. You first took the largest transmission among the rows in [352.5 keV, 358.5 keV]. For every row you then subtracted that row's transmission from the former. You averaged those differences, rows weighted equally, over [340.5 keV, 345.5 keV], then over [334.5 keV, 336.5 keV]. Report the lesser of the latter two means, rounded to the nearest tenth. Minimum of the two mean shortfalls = 1.4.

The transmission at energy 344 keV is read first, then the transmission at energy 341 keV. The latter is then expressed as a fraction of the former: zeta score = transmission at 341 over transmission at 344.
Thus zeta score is 0.96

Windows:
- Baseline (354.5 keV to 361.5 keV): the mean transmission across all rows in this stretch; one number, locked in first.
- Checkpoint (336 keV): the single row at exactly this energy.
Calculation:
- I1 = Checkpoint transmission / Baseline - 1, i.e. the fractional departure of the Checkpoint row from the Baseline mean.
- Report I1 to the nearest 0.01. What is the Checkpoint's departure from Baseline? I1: -0.16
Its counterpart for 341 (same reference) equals -0.09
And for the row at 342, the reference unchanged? -0.05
